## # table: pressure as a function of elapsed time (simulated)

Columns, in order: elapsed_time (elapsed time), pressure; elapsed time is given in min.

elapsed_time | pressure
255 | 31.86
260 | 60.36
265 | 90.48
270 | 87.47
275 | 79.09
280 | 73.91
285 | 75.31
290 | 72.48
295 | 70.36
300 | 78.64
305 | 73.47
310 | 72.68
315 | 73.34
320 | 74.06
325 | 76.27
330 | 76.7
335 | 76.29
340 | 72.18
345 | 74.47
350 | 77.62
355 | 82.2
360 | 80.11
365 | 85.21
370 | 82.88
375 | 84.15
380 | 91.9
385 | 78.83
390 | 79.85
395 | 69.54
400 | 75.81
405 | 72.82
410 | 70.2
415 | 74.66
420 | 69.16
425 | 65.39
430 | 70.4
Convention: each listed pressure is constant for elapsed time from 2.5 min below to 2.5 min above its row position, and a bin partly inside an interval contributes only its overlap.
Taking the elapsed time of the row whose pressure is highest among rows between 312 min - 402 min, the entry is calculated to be 380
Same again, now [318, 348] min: 330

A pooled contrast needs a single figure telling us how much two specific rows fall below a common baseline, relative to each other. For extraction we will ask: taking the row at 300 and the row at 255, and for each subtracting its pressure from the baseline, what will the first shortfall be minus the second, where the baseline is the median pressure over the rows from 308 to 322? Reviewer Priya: -47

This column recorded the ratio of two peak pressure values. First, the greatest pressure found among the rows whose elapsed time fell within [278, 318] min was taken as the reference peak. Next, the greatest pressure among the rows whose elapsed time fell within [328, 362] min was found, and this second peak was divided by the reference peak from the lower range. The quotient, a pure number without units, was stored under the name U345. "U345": 1.05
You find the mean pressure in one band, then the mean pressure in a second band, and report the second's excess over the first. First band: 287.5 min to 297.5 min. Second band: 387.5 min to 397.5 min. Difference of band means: 3.3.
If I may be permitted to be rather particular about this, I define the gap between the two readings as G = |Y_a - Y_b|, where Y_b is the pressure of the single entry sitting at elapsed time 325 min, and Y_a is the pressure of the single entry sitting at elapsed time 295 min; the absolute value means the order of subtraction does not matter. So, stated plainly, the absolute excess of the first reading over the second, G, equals 5.9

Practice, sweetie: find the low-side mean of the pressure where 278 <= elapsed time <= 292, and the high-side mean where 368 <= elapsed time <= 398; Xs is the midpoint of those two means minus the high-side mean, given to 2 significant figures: -3.6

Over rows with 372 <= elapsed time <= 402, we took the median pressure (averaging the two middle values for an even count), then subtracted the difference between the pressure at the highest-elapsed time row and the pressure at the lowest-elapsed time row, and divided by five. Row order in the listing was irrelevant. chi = 17.5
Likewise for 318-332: 14.7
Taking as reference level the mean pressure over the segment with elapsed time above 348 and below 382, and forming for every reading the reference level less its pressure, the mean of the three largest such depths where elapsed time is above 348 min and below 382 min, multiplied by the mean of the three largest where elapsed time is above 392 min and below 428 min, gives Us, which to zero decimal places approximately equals 53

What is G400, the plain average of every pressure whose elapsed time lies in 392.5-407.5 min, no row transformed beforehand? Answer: 73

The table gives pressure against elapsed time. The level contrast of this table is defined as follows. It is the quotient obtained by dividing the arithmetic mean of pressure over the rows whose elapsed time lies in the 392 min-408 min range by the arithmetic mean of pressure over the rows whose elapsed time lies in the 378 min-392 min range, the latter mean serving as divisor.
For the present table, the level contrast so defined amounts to 0.87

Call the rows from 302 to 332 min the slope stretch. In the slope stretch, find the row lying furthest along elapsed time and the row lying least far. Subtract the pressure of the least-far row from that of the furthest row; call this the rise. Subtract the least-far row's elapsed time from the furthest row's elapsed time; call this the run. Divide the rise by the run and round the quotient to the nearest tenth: 0.1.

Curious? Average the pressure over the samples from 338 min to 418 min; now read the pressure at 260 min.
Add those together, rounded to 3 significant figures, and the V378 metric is 139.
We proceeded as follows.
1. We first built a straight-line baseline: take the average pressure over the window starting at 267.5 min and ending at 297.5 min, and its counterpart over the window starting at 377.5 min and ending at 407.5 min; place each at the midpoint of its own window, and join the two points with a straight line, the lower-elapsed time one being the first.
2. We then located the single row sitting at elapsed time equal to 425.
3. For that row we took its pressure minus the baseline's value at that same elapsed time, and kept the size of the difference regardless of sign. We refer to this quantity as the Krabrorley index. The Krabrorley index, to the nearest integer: 13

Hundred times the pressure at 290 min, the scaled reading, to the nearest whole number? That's 7248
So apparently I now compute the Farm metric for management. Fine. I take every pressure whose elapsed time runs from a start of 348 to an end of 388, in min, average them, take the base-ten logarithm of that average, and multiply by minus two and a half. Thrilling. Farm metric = -4.80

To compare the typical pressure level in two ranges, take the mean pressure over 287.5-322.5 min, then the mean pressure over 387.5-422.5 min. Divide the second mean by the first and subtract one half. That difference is 0.49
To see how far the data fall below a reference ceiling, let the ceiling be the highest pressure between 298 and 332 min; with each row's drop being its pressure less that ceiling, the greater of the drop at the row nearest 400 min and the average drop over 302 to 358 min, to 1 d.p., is -2.8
